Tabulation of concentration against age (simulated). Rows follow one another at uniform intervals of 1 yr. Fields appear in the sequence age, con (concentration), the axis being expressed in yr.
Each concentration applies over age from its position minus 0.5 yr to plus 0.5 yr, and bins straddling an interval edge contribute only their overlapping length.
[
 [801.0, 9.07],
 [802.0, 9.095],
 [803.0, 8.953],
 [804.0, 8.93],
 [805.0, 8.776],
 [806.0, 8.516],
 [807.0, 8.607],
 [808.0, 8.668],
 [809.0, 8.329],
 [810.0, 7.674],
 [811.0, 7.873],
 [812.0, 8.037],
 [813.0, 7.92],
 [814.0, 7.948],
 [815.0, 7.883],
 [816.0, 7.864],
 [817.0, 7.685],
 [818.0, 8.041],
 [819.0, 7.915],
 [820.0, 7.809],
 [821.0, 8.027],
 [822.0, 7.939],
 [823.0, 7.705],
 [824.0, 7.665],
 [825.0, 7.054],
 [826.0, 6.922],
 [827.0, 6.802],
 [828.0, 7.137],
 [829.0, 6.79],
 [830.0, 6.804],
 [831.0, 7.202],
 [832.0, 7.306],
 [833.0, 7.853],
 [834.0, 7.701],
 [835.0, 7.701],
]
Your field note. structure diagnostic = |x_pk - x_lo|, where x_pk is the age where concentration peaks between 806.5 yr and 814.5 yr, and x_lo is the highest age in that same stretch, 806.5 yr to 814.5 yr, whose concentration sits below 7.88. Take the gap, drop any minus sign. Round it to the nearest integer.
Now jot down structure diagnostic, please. 3 yr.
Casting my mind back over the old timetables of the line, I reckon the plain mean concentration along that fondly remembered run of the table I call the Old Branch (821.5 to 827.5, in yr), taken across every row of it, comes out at 7.3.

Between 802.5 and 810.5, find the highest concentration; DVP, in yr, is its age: 803.0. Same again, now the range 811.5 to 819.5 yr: 818.0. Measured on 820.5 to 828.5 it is 821.0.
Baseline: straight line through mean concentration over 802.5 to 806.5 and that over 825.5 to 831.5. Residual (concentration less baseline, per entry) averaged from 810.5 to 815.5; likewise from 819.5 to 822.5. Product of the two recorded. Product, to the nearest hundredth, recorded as -0.08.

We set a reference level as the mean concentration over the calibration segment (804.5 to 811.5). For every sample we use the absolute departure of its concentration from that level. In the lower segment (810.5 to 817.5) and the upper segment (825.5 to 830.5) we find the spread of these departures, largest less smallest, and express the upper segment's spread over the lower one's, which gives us 1.0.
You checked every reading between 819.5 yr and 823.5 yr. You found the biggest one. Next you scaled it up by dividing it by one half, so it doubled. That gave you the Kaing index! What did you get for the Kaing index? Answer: 16.1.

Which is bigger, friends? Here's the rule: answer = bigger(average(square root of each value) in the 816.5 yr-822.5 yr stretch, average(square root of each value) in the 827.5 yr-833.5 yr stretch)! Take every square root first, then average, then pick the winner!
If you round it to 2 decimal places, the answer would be 2.81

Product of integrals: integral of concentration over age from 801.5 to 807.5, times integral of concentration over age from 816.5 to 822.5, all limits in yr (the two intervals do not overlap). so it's 2507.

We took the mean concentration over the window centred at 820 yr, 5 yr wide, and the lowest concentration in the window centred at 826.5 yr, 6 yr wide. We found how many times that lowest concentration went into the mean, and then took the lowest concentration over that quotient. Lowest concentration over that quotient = 5.8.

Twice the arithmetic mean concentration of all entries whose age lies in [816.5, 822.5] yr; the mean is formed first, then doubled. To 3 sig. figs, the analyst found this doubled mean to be 15.8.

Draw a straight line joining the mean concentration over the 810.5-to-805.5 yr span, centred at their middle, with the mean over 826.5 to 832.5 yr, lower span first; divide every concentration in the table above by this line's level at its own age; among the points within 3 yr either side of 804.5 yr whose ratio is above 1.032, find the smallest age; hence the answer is 802.0 yr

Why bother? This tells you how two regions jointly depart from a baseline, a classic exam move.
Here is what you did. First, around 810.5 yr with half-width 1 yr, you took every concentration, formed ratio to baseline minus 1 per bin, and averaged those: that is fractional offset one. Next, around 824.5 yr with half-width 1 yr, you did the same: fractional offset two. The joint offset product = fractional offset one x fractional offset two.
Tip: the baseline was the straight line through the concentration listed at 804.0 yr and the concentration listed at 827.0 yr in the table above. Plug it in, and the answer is -0.0031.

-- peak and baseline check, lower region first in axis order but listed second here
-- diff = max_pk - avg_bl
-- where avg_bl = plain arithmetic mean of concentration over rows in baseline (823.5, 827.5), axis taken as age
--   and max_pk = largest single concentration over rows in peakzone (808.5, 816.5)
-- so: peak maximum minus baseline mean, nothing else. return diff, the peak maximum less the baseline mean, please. 1.2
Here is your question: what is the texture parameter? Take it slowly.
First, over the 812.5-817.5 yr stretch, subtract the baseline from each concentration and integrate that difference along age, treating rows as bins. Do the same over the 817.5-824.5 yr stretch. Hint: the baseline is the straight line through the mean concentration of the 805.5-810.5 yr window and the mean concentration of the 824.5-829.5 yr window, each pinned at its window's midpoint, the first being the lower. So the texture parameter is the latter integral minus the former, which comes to 3.3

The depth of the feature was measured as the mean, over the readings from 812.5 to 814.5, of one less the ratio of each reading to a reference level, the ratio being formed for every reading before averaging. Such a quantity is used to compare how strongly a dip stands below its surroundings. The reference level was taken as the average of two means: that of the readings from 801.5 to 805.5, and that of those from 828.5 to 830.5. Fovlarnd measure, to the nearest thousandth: -0.008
